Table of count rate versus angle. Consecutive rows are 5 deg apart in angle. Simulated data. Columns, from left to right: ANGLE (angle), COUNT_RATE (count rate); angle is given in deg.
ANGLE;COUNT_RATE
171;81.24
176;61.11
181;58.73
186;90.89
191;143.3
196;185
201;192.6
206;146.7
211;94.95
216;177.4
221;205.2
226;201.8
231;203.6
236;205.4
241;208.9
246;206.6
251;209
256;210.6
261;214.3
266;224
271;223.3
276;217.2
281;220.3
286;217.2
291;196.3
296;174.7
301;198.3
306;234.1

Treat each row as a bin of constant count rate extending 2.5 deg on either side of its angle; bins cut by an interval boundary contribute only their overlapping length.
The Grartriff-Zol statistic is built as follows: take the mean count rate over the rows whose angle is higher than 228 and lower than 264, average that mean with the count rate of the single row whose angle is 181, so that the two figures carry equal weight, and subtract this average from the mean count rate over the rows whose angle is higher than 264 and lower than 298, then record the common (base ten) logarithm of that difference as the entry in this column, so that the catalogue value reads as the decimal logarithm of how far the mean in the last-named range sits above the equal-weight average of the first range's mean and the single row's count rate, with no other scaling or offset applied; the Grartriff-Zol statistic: 1.89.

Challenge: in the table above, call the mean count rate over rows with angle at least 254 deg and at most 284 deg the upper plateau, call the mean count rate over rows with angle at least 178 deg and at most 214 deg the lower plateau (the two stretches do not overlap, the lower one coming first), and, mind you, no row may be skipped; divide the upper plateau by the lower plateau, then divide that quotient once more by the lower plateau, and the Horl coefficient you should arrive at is 0.013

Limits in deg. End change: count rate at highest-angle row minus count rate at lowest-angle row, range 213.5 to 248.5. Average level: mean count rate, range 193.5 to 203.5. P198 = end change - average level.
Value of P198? -160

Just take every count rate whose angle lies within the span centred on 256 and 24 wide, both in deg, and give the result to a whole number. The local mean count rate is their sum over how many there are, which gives 213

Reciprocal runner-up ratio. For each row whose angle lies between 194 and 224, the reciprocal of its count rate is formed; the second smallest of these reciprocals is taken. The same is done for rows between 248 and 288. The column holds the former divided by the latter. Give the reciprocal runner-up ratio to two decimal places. 1.16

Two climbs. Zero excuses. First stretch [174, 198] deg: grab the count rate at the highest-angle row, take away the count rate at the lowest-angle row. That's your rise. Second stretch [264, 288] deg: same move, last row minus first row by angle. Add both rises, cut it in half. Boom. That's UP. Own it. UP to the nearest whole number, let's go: 59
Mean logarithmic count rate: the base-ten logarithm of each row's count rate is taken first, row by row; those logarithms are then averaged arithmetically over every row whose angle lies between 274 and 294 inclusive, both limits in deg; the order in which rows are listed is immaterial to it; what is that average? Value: 2.33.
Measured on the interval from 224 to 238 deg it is 2.31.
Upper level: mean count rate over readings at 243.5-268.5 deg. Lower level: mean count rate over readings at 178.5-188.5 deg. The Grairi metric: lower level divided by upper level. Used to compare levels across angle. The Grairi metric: 0.35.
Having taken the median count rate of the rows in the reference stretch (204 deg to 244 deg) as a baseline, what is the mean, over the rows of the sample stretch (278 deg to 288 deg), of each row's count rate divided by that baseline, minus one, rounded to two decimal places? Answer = 0.08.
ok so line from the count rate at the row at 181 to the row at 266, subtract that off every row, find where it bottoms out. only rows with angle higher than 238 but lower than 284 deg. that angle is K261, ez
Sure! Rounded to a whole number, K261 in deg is 281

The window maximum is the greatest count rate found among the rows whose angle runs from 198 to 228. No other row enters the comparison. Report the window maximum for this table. 205.2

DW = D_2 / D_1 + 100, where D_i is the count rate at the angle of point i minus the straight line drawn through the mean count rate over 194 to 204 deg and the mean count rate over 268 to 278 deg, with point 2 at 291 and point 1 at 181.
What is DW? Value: 100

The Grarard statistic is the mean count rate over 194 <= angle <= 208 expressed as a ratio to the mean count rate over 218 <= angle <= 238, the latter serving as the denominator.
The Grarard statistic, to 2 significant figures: 0.86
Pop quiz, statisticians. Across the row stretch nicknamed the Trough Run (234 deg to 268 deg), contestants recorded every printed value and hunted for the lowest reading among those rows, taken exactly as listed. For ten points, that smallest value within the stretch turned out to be 205.4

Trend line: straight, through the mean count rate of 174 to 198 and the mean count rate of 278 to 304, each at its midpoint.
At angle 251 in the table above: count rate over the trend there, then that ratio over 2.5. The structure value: 0.50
